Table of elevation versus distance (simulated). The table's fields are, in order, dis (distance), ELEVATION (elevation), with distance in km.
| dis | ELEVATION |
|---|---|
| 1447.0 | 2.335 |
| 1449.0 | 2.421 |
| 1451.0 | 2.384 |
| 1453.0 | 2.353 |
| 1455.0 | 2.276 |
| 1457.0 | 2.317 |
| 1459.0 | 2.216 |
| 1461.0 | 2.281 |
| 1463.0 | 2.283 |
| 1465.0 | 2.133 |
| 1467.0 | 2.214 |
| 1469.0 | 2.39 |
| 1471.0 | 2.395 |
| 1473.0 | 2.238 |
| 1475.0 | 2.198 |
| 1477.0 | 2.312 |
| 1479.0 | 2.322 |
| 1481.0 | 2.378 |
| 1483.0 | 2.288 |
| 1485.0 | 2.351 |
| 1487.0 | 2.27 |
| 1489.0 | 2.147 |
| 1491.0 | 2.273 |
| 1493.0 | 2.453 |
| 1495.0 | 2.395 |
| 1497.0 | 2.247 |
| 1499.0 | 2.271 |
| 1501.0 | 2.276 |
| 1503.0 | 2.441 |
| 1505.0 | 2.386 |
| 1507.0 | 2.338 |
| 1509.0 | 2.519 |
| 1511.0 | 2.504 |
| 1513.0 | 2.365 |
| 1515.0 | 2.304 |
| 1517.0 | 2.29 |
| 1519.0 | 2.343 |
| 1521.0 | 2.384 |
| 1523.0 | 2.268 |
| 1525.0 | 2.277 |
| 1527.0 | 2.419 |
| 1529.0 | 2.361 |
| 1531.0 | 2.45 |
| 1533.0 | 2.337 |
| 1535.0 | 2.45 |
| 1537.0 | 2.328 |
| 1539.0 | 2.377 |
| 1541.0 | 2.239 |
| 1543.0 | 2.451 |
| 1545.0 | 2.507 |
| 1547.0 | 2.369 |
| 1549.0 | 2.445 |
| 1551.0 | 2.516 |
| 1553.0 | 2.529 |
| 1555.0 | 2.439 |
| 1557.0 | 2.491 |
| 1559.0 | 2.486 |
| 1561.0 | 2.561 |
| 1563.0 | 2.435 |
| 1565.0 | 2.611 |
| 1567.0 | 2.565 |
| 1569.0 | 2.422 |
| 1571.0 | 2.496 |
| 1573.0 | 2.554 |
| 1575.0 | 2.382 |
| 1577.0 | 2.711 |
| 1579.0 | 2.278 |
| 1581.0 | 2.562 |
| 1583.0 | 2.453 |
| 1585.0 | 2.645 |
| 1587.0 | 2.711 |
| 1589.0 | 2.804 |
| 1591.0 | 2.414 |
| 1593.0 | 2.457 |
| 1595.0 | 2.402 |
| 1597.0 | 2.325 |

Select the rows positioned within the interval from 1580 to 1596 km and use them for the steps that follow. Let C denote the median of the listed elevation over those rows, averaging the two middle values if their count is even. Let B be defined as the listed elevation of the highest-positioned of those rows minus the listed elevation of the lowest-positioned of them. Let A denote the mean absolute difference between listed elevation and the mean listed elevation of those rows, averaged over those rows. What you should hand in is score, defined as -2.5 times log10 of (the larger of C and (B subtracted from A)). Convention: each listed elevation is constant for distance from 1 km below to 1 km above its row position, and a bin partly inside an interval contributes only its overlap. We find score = -1.00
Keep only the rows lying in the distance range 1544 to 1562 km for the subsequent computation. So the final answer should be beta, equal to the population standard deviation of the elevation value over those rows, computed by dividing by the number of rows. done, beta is 0.054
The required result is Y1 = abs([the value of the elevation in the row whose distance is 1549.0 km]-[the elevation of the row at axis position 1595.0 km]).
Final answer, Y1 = 0.04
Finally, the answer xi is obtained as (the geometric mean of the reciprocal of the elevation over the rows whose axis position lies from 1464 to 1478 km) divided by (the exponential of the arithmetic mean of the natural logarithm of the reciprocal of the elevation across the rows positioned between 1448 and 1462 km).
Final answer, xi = 1.02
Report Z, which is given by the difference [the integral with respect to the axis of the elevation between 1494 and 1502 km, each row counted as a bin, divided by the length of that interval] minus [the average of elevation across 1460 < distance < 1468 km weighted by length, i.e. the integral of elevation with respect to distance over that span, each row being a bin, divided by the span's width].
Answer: 0.07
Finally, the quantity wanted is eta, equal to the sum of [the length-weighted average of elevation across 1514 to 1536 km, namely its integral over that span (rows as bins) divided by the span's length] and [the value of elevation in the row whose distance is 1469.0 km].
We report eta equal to 4.74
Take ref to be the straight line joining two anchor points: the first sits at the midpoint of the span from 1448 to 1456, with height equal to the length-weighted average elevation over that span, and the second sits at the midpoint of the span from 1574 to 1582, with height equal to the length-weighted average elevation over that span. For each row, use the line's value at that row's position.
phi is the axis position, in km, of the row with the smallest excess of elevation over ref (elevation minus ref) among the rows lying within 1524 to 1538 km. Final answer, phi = 1525.0 km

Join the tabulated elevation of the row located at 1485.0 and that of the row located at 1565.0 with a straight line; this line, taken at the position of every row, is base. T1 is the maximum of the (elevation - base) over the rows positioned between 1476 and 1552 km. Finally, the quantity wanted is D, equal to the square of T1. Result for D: 0.0081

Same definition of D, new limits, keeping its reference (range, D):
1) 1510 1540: 0.0047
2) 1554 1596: 0.0132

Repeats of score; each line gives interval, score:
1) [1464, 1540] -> -0.92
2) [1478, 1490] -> -0.91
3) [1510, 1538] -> -0.93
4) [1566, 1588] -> -1.02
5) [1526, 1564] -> -0.97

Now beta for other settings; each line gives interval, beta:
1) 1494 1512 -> 0.095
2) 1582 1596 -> 0.150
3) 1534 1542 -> 0.077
